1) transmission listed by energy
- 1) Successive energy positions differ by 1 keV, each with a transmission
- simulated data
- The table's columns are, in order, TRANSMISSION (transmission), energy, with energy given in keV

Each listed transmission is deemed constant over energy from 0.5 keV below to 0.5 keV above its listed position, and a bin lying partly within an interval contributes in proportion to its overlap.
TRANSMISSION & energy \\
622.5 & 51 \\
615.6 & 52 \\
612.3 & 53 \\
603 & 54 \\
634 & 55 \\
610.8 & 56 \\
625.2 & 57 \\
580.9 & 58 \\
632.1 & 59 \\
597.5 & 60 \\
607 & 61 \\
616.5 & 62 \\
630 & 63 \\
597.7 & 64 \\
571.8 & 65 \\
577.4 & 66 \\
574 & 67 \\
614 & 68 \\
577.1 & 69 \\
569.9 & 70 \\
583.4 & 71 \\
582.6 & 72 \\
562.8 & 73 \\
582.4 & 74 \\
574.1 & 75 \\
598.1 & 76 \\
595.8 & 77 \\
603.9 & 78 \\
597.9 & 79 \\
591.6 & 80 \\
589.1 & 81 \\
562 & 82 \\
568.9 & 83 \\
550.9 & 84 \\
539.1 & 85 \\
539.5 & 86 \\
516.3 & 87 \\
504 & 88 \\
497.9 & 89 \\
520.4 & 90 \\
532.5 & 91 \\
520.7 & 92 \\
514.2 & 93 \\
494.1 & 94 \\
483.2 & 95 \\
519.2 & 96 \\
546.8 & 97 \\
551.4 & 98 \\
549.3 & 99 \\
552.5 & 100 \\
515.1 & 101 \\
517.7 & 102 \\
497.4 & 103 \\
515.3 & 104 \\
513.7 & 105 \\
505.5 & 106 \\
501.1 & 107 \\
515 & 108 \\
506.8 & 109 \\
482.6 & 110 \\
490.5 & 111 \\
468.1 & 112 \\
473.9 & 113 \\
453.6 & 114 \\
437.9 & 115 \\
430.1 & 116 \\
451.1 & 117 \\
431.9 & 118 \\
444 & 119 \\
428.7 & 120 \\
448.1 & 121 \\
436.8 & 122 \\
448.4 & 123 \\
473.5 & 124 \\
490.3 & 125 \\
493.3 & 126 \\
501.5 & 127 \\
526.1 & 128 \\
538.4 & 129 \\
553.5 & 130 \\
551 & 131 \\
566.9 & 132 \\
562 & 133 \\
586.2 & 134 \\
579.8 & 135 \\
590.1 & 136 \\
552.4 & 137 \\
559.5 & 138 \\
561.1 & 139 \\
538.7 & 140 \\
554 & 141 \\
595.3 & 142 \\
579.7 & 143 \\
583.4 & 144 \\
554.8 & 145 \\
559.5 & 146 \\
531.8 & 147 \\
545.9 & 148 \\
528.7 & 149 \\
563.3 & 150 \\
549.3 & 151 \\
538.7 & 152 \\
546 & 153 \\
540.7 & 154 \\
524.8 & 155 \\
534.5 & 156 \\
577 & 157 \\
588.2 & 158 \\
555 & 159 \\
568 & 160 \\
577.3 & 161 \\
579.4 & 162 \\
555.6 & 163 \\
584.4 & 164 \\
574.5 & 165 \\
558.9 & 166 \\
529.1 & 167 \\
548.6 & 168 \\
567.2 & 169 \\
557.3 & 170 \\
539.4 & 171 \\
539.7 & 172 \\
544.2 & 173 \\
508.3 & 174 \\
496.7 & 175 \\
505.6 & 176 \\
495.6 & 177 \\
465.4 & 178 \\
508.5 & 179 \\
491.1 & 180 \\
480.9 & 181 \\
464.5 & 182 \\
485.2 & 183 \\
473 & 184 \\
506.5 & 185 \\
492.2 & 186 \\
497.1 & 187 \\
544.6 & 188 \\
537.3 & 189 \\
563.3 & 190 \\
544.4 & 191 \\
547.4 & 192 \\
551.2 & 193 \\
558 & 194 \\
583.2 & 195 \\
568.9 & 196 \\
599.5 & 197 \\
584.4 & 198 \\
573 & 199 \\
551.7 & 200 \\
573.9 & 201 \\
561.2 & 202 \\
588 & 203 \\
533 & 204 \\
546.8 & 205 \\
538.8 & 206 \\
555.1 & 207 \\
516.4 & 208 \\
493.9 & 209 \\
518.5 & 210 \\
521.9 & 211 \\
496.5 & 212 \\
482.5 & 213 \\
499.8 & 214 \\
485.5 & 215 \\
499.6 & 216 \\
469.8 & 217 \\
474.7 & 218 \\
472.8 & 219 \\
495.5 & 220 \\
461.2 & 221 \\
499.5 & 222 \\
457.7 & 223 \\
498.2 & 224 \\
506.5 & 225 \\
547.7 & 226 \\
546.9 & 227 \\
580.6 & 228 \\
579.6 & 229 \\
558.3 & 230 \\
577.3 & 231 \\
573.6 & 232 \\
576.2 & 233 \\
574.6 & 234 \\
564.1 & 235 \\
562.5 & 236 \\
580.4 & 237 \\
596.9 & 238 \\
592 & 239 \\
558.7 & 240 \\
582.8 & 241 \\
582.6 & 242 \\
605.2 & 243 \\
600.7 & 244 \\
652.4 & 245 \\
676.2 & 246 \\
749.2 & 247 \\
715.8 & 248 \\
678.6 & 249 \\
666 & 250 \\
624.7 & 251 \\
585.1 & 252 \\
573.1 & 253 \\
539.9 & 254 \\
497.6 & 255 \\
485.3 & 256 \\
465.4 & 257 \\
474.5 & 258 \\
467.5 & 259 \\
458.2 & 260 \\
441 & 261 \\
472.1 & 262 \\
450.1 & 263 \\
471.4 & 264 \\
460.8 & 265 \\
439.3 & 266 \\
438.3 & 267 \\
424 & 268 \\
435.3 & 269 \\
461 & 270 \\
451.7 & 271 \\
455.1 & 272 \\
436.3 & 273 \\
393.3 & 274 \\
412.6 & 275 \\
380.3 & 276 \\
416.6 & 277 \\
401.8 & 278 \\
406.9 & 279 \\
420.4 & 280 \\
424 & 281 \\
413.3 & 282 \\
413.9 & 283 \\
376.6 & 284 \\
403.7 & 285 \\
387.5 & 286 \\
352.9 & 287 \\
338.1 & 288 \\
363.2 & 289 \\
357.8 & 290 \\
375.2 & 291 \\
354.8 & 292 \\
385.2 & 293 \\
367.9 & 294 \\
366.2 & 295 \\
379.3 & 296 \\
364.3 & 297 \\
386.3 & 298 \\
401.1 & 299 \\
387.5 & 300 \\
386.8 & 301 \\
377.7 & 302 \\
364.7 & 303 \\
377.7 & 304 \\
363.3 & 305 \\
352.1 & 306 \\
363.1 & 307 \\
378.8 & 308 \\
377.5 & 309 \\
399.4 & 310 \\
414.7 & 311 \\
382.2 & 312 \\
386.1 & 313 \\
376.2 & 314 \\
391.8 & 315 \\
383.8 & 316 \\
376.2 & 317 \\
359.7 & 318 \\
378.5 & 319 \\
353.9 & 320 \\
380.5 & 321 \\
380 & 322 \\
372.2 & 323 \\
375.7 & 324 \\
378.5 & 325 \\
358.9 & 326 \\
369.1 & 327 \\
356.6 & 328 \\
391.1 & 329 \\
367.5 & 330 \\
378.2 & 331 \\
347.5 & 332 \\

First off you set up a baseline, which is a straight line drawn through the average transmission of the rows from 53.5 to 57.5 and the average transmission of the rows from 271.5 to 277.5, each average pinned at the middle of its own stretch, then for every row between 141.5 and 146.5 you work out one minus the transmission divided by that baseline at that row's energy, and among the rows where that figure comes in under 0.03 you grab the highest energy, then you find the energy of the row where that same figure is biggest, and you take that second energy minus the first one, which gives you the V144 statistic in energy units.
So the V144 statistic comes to -1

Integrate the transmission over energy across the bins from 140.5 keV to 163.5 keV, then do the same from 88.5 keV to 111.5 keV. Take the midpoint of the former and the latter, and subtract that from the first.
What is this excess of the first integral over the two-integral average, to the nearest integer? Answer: 494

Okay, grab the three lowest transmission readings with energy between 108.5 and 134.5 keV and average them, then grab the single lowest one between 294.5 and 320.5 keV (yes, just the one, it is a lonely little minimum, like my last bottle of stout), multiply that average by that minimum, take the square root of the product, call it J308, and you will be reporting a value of 389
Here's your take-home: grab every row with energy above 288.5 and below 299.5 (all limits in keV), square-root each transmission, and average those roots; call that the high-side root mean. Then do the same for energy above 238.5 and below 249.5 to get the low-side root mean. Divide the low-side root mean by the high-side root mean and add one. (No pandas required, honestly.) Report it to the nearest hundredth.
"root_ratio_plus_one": 2.30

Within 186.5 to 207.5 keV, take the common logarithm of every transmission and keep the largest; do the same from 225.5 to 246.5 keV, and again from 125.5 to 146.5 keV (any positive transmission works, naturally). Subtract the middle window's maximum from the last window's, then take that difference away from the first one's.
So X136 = 2.83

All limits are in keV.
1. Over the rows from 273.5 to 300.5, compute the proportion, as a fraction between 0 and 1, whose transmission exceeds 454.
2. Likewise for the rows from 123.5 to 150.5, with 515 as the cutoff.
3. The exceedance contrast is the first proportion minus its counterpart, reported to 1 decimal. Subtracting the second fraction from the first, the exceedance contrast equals -0.9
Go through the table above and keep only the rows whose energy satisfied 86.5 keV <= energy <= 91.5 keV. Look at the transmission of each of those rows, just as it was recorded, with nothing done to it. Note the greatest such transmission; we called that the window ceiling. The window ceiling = 532.5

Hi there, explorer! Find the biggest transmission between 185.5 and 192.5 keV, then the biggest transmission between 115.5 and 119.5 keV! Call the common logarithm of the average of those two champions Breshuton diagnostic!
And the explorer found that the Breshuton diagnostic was 2.705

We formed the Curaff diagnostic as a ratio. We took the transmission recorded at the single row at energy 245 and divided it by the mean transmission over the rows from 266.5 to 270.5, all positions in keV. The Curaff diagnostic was 1.48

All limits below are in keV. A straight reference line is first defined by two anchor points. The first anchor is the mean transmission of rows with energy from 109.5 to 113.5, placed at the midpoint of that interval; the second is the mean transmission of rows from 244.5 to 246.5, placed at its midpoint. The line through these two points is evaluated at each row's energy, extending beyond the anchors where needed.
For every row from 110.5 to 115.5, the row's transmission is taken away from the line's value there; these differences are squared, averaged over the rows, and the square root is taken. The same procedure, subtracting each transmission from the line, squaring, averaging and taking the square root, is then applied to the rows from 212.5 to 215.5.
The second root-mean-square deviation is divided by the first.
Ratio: 5.2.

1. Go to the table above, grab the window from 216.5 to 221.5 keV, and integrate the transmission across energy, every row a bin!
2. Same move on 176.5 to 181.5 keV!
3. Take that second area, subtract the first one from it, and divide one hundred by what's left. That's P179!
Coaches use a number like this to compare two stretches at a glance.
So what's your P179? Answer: 1.5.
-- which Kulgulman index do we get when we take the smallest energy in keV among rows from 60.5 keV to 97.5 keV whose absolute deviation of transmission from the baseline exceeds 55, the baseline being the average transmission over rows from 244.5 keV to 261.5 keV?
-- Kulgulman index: 63 keV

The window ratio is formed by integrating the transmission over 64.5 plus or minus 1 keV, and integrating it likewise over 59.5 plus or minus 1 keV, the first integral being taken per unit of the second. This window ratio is 0.95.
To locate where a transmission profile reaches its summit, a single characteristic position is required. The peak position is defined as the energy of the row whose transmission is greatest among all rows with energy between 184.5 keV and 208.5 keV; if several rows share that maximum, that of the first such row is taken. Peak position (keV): 197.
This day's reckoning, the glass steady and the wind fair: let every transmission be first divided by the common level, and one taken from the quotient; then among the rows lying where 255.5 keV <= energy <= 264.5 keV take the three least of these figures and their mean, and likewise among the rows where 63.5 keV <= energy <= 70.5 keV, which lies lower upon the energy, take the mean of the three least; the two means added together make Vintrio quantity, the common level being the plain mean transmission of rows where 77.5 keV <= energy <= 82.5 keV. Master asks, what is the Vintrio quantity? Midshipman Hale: -0.27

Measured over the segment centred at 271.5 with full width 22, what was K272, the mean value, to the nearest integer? 432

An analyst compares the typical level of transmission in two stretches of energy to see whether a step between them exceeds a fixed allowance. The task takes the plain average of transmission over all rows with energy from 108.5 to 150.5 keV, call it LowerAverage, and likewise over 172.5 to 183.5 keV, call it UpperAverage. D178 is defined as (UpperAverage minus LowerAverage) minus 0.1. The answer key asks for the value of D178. -21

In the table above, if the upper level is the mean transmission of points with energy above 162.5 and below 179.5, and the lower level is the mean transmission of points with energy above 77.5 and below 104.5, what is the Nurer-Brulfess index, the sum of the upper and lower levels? 1071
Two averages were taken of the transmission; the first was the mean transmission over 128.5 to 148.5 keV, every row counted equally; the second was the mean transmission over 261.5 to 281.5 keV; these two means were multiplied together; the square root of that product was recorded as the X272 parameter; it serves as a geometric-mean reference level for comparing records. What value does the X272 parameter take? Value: 493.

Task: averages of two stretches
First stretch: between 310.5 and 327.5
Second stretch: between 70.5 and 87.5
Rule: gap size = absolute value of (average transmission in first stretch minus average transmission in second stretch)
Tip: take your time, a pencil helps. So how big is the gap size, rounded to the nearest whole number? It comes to 195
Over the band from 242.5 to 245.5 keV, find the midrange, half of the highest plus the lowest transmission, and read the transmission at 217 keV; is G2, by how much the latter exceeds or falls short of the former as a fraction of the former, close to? -0.25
